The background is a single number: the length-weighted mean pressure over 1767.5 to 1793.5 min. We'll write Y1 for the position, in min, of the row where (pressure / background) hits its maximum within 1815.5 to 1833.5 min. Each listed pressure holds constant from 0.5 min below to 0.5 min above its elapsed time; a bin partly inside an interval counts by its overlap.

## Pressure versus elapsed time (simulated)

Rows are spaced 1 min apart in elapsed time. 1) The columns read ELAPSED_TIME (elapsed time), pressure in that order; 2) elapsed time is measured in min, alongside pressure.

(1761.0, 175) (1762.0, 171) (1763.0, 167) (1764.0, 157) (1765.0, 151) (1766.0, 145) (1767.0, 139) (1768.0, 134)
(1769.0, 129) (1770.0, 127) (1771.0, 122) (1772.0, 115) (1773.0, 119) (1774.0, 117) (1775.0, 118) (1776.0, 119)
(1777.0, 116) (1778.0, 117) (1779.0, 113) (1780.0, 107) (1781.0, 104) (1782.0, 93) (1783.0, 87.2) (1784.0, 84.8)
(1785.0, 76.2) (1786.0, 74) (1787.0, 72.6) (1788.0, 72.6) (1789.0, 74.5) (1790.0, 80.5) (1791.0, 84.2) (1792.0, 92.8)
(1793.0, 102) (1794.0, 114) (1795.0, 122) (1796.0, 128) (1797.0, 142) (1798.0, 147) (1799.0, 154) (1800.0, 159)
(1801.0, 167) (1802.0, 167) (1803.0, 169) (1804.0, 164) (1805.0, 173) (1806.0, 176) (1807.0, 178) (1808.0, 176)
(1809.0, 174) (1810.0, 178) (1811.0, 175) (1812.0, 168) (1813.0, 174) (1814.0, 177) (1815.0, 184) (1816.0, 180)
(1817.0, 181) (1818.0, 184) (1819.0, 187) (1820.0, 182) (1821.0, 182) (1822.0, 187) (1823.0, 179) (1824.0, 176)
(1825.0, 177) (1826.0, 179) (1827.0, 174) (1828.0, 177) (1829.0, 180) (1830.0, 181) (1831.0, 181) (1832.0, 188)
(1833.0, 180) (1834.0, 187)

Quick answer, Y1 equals 1832.0 min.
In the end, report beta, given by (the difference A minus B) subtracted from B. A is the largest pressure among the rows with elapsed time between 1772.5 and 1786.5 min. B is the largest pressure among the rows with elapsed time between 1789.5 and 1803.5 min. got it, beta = 219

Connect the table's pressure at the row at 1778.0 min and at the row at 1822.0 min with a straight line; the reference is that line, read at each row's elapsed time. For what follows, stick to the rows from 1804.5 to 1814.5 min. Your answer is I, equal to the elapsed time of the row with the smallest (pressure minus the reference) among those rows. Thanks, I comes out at 1812.0 min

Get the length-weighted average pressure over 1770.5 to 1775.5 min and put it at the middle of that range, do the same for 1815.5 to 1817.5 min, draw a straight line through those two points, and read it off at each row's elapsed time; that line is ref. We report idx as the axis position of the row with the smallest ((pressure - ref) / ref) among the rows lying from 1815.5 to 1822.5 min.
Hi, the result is 1821.0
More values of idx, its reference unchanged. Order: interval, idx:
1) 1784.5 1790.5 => 1788.0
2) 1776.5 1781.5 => 1781.0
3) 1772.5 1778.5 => 1778.0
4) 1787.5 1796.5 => 1788.0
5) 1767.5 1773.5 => 1772.0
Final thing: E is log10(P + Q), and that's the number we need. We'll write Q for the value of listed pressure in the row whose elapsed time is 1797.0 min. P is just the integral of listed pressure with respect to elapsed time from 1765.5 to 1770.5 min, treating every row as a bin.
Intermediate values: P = 674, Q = 142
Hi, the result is 2.91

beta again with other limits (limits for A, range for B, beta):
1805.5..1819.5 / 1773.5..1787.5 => 51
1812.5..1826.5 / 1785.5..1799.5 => 121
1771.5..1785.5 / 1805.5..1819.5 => 255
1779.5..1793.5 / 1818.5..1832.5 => 269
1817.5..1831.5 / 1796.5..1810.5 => 169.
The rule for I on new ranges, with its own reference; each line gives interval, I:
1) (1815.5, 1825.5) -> 1825.0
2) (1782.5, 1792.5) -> 1788.0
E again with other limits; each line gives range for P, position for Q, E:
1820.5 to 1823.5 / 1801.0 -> 2.85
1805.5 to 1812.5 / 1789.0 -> 3.11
